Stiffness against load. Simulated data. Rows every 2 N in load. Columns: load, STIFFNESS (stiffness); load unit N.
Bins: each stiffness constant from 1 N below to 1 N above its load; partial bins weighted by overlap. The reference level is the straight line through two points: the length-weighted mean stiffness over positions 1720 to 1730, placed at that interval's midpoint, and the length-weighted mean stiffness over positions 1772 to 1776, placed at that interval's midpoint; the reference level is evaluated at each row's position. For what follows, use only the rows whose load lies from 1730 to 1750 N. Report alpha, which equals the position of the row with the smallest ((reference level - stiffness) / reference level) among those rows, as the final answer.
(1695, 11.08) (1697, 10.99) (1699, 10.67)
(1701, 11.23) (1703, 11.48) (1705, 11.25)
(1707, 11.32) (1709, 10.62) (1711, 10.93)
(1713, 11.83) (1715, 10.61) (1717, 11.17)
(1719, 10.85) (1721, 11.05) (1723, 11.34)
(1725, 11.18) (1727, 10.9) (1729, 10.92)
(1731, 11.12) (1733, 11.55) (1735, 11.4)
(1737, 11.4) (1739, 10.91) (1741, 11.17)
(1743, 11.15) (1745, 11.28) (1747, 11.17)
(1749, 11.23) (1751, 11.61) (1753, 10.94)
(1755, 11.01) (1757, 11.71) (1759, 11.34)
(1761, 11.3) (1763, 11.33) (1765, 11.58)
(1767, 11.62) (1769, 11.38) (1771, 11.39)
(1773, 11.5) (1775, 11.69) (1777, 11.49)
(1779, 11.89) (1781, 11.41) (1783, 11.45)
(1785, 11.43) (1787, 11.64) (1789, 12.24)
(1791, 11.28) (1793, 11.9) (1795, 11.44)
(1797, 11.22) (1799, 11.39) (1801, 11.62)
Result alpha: 1733 N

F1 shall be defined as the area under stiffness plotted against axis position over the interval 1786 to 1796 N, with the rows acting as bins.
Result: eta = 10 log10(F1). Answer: 20.7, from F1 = 117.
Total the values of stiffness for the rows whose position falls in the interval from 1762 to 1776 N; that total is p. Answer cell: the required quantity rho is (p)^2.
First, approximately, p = 80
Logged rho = 6479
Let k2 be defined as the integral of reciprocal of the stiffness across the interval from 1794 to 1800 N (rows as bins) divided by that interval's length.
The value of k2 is 0.0881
